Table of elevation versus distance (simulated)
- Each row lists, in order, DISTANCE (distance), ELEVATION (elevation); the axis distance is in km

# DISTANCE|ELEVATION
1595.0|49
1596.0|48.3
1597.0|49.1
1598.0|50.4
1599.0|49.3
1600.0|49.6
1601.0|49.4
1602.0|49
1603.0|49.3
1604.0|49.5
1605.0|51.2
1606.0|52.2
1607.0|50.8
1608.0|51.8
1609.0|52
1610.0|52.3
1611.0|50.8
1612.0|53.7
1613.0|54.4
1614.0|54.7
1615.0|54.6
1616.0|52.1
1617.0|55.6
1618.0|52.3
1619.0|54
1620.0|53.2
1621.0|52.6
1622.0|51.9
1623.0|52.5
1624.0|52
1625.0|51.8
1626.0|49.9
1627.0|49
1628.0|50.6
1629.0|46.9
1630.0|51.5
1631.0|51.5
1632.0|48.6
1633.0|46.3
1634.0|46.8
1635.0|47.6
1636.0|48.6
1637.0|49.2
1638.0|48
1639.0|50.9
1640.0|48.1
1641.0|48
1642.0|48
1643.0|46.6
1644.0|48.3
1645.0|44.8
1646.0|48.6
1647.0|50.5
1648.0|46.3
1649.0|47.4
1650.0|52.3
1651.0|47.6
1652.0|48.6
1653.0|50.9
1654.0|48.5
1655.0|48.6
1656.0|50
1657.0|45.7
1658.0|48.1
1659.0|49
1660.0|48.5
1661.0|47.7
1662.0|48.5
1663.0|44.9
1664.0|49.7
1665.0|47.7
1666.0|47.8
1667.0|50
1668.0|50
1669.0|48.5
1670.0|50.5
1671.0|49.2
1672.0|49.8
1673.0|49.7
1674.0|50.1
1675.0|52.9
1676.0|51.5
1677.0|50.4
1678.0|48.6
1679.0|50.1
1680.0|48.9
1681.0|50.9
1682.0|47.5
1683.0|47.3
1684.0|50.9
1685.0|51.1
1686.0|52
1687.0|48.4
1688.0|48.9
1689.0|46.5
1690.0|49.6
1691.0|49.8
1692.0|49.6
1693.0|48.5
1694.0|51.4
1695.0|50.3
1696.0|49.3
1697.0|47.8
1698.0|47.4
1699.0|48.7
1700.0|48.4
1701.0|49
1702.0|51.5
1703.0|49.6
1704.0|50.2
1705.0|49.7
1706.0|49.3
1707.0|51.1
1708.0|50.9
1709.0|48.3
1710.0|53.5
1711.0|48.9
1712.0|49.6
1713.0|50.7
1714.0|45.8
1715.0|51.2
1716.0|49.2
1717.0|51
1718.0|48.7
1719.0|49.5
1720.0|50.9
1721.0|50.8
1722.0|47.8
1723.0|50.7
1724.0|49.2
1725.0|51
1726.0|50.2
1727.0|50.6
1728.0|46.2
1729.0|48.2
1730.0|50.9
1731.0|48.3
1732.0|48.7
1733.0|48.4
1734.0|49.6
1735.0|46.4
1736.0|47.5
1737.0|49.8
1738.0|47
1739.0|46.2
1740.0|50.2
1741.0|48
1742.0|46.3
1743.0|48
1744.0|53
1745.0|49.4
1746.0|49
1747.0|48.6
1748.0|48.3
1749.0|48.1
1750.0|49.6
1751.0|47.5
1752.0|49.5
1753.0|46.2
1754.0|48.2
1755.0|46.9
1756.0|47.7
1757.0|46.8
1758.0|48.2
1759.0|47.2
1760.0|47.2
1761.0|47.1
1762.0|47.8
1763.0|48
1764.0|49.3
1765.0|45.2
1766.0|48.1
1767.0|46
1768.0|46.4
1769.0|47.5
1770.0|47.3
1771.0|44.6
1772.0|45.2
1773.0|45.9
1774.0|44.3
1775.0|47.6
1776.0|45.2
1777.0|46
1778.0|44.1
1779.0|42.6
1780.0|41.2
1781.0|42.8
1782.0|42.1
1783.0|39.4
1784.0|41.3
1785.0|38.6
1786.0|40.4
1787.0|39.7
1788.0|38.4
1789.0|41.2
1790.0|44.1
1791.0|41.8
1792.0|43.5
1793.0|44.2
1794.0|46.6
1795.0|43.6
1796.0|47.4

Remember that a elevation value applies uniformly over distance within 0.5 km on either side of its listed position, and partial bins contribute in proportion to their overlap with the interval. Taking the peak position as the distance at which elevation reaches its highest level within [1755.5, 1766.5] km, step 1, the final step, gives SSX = 1764.0 km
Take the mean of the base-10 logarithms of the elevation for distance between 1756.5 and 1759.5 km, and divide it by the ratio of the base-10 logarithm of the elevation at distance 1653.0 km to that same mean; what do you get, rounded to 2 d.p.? 1.65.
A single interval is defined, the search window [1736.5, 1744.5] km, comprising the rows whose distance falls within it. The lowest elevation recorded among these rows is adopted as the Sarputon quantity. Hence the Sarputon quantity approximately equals 46.2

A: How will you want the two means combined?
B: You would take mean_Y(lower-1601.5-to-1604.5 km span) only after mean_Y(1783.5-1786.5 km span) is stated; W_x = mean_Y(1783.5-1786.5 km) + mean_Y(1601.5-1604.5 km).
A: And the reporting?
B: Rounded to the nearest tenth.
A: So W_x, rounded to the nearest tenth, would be 89.4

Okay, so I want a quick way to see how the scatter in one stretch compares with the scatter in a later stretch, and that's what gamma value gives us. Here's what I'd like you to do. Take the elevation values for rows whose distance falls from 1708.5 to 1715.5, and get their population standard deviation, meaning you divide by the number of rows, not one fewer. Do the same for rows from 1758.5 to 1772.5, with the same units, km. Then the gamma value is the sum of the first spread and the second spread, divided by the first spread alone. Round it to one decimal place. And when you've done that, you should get 1.6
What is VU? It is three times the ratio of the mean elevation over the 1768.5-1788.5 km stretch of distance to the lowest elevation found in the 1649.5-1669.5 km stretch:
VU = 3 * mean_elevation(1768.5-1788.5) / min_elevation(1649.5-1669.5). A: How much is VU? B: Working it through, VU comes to 2.89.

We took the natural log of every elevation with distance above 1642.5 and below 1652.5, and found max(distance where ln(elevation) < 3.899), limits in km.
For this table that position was 1652.0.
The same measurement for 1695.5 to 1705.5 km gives 1701.0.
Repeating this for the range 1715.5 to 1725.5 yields 1724.0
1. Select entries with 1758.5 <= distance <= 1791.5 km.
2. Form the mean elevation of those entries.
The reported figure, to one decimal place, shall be 44.4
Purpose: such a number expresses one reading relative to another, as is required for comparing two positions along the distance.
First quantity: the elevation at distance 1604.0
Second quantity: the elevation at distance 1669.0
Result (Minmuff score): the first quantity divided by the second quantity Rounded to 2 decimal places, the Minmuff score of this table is 1.02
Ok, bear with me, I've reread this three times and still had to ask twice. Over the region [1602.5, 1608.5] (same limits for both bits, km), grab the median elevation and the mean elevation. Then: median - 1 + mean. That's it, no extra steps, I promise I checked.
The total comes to 101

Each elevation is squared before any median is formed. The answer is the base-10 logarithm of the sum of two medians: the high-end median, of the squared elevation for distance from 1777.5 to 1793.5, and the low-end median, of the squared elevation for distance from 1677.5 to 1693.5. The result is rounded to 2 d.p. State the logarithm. 3.62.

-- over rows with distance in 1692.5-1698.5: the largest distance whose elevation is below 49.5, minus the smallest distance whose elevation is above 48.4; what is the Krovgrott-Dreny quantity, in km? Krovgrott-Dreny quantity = 5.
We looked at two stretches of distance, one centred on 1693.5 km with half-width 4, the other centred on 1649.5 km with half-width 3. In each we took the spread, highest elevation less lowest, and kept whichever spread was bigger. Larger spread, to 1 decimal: 6.0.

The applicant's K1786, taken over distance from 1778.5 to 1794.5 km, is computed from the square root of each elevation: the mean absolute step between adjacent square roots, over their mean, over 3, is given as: 0.0074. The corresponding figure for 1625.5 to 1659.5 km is 0.0071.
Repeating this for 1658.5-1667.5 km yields 0.0064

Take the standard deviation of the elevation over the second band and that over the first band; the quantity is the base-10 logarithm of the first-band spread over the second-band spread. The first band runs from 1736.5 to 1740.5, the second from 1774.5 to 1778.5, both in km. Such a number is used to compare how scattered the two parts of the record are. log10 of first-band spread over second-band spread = 0.13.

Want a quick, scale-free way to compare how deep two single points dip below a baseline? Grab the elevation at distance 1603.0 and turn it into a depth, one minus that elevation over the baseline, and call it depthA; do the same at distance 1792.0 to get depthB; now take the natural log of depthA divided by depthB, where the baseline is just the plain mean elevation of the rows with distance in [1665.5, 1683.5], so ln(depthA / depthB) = -2.9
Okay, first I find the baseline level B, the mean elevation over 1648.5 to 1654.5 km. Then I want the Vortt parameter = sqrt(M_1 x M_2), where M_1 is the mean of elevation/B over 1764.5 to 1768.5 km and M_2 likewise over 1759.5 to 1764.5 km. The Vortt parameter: 0.958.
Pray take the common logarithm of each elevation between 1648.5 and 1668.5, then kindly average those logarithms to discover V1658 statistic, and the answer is 1.69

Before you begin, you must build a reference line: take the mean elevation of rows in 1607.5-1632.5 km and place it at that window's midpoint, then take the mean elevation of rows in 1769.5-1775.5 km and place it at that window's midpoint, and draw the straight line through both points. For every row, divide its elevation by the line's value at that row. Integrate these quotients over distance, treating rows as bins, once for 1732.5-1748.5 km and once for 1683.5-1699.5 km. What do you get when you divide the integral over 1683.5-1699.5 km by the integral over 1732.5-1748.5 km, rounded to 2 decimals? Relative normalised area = 0.98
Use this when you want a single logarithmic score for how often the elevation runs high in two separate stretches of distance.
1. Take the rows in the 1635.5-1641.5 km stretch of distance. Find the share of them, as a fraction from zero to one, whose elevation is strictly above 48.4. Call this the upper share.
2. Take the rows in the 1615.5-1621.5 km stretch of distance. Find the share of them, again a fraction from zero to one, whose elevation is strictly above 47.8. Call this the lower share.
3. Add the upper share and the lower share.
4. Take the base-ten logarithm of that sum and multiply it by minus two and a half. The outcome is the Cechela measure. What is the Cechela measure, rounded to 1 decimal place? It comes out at -0.4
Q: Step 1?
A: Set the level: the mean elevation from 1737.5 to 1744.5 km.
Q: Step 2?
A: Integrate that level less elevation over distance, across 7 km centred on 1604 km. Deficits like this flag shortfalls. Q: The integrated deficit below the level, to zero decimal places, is -13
